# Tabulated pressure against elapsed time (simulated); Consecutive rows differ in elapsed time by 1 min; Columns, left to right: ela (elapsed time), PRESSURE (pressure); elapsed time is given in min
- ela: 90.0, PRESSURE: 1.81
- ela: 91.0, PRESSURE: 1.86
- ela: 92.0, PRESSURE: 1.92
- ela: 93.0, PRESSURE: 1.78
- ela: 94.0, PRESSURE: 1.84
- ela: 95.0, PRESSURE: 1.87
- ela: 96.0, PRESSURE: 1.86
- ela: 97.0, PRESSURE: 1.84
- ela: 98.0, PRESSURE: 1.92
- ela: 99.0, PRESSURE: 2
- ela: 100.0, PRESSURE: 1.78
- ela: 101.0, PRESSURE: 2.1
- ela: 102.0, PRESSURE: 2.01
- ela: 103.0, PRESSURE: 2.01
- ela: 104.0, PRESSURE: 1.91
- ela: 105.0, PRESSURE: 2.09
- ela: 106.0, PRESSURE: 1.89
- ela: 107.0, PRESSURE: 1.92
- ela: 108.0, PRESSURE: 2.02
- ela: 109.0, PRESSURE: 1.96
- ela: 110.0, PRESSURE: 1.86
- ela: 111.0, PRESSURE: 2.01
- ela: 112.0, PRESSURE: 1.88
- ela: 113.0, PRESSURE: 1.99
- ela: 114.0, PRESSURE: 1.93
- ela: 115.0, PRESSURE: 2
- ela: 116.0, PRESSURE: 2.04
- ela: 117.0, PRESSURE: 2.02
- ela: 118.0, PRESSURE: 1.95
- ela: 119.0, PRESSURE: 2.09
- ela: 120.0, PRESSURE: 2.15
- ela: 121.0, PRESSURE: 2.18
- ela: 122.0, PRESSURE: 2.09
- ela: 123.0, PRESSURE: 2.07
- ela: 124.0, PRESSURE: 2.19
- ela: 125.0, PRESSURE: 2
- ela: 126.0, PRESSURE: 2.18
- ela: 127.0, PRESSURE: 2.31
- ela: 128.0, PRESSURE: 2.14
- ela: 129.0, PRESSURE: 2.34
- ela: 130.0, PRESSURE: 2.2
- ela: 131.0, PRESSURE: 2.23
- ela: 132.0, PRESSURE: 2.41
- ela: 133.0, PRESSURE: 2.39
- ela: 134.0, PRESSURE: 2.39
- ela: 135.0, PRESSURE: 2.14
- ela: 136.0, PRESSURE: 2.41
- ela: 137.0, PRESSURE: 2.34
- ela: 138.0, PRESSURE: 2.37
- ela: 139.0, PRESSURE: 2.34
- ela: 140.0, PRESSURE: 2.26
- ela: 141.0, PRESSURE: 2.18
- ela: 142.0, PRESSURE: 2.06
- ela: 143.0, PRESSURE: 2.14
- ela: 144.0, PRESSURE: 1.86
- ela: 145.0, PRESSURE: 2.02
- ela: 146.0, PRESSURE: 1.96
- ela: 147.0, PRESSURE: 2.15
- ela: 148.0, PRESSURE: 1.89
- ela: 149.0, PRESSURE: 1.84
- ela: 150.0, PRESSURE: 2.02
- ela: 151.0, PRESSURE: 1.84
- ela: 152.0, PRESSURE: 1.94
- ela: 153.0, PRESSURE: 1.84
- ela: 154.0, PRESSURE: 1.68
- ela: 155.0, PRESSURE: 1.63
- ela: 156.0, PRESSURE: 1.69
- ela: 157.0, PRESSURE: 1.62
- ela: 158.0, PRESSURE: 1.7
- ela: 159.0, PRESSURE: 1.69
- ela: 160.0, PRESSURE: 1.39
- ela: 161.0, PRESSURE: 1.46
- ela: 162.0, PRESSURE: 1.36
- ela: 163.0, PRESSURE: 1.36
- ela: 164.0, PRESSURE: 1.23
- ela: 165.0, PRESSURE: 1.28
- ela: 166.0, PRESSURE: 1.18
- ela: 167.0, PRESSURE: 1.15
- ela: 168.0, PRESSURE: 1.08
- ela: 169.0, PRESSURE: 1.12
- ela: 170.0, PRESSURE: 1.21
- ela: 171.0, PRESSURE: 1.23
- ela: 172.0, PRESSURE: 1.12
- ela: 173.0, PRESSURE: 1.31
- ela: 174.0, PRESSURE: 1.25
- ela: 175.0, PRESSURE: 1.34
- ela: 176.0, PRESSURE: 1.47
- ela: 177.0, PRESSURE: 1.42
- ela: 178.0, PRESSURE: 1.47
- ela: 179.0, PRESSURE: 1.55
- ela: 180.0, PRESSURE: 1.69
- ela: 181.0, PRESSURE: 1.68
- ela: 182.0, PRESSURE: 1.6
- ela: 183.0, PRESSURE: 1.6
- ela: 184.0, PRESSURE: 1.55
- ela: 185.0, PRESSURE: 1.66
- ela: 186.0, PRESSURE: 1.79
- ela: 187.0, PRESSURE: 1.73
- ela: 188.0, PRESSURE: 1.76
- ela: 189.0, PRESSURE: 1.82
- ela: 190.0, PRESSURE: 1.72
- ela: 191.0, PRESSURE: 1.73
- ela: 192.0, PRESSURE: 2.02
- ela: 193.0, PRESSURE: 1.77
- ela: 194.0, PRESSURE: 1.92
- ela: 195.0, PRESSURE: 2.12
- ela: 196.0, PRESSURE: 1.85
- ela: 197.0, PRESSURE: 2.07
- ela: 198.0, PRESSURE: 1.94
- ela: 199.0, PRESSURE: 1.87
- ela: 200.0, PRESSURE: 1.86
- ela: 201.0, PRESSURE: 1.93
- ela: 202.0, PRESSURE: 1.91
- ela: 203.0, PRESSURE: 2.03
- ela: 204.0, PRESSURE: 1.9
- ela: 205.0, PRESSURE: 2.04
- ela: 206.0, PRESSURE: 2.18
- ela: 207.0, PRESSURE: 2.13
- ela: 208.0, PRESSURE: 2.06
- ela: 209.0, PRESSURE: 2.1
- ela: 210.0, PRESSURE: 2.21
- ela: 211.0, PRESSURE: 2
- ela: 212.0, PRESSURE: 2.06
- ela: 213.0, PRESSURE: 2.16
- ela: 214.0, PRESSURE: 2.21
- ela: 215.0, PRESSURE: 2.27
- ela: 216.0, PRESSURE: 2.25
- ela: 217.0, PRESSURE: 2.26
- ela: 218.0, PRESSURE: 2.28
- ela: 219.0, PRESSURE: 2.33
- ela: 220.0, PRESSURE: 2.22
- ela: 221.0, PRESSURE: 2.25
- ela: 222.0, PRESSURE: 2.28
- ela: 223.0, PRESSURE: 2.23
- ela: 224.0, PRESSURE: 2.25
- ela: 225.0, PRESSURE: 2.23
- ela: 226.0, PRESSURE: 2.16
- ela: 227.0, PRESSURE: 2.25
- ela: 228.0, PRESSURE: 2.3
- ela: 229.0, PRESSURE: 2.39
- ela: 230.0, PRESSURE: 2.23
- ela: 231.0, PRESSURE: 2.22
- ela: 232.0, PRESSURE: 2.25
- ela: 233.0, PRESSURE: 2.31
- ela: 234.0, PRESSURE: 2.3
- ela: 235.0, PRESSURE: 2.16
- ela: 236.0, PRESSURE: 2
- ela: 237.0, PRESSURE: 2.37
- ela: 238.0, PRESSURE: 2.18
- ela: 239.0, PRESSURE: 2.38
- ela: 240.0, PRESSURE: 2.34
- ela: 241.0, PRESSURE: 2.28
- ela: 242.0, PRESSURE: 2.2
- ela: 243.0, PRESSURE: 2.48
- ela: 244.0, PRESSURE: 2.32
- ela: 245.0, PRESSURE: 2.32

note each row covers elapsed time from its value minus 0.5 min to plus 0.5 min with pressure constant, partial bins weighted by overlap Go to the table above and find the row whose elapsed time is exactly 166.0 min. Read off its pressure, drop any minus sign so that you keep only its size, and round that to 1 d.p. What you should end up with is 1.2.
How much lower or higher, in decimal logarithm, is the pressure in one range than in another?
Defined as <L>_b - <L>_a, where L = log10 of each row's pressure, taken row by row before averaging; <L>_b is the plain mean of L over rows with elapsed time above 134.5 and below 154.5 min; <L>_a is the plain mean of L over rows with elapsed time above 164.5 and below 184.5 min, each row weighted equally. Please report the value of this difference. 0.182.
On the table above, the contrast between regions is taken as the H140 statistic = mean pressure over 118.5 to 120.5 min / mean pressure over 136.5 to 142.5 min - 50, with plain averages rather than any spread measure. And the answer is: -49.06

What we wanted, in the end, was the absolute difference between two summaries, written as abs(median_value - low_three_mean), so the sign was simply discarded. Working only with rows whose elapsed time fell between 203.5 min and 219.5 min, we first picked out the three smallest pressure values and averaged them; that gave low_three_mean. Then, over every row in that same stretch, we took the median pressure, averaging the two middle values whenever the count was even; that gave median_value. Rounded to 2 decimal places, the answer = 0.19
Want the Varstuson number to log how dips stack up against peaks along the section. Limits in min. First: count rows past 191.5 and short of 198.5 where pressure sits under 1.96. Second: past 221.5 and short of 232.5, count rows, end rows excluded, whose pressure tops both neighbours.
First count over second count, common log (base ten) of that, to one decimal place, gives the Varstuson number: 0.3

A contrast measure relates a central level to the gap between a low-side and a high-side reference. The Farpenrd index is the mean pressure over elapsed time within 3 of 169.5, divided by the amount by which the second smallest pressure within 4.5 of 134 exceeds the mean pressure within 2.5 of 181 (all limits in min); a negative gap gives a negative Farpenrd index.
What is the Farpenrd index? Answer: 2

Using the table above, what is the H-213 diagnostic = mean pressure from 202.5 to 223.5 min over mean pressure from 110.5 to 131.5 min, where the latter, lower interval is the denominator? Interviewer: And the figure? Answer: 1.0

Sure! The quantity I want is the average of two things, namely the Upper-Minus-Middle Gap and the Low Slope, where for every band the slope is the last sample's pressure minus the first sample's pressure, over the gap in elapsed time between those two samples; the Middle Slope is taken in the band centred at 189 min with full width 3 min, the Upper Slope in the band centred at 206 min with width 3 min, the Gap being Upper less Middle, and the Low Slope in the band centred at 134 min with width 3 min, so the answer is -0.030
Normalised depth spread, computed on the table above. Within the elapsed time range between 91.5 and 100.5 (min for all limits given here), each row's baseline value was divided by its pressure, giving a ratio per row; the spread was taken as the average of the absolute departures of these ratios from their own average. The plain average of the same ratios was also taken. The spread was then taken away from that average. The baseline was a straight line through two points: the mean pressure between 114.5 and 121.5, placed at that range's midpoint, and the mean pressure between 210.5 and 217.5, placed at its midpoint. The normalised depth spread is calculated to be 1.06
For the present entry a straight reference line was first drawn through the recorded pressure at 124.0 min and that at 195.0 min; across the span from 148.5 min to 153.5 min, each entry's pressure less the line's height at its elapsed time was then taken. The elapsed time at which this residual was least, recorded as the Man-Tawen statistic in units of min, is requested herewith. 149.0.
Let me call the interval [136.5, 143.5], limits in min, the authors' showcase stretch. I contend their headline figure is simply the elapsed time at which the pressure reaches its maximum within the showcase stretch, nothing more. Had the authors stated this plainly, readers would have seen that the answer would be 138.0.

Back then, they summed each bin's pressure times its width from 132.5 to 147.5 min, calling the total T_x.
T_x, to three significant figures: 33.0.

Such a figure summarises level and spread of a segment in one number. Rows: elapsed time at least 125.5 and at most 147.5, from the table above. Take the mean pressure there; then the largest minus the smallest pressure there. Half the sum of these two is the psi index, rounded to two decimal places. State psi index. 1.38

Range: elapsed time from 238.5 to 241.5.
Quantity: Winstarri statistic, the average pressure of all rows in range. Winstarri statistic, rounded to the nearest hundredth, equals 2.33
